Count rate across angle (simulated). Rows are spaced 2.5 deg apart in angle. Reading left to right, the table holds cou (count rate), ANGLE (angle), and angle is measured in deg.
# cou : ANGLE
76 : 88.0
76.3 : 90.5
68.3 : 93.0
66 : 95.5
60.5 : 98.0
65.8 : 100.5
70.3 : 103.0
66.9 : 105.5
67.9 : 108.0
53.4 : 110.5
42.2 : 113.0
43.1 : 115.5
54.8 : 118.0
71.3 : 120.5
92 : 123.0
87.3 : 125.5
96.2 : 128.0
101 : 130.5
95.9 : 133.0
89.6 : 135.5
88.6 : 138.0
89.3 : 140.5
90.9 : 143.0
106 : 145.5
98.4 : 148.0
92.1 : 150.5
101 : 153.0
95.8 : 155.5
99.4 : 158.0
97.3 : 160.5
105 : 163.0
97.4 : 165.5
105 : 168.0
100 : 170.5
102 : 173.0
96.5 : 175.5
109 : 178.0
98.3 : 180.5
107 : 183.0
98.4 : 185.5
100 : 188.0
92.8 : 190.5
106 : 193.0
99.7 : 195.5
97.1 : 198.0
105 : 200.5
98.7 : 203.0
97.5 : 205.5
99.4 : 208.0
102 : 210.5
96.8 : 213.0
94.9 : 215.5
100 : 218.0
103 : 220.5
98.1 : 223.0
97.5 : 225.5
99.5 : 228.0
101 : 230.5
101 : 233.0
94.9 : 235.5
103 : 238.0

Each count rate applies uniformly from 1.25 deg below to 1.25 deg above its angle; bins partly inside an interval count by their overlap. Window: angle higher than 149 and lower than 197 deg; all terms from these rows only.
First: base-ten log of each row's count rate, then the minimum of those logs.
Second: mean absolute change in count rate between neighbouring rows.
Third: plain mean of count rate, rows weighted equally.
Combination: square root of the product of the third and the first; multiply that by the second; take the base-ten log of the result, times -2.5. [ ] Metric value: -5.0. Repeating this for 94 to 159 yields -4.8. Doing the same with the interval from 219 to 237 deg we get -3.9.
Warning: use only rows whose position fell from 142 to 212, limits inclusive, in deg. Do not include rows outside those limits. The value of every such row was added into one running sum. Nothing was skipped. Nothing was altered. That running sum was 2798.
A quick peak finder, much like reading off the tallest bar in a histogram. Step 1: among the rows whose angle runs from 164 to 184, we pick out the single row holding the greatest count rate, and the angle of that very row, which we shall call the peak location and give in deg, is 178.0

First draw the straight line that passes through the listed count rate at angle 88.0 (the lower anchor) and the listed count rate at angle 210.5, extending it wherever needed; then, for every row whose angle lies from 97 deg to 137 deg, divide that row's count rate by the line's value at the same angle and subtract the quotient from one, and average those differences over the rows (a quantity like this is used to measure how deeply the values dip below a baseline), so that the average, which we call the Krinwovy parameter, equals 0.12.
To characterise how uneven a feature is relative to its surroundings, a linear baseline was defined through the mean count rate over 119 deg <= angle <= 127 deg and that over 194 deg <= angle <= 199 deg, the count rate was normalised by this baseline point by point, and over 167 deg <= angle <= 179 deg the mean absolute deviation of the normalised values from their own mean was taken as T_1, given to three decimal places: 0.038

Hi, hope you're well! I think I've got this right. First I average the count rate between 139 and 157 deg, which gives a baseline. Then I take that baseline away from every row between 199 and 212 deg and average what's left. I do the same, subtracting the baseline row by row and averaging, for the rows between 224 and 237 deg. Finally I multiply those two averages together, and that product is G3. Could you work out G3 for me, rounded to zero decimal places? 11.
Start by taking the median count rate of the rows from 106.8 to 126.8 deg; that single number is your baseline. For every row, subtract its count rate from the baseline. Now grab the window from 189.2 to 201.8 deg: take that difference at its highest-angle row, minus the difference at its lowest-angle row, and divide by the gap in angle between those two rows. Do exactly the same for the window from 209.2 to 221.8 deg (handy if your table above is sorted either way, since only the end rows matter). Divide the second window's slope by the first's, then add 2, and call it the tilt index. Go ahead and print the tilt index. 2.1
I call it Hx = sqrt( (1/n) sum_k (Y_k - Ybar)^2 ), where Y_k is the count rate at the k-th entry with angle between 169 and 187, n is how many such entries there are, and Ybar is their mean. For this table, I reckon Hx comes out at 4.4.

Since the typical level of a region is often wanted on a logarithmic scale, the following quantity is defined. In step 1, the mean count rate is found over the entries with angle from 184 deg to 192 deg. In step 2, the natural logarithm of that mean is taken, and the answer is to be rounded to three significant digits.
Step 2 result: 4.58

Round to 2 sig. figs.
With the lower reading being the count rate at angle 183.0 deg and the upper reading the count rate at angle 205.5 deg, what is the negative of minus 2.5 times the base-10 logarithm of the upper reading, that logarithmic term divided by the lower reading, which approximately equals 0.046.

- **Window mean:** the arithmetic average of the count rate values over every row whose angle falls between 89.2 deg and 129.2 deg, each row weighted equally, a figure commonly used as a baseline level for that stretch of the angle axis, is 68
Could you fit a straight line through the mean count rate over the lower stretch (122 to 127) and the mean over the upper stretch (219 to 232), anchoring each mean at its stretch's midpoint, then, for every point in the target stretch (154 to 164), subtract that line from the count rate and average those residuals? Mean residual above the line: 6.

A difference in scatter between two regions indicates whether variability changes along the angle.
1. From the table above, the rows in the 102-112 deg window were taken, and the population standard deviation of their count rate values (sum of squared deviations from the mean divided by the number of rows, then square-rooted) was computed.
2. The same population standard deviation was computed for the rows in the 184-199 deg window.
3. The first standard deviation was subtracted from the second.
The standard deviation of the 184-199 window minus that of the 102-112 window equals -2.7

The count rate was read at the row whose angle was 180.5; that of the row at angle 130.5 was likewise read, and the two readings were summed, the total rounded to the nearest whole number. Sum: 199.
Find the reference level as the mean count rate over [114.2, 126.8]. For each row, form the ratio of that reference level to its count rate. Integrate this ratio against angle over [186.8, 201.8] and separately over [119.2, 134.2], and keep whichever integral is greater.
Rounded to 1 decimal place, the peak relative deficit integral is 11.7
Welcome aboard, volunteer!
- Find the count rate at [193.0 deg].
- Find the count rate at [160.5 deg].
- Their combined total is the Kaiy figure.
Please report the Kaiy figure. 203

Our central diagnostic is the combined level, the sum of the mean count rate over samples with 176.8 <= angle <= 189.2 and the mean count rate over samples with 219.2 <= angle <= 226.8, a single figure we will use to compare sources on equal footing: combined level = 202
